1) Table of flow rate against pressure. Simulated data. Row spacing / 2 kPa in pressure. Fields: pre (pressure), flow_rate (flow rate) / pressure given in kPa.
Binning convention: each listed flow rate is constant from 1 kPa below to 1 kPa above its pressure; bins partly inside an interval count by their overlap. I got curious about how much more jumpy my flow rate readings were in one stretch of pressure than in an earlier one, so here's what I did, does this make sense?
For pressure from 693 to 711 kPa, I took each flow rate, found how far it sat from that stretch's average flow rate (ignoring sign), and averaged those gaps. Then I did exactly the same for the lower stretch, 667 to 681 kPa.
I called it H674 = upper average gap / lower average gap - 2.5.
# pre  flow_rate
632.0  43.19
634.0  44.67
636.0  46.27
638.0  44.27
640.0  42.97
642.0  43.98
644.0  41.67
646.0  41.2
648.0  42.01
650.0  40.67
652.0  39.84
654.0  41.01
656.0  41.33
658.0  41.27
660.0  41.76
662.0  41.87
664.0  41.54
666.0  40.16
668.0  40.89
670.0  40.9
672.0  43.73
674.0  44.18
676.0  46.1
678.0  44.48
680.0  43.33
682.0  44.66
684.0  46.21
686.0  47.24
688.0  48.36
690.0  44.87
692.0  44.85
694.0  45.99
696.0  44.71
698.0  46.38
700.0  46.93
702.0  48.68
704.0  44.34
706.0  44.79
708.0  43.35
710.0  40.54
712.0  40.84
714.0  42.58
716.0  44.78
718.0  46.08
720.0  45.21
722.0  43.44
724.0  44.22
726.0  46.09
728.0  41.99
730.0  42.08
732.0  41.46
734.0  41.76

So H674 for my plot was -1.31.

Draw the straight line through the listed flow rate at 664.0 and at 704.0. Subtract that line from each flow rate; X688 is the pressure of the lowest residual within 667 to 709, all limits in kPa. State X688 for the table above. 708.0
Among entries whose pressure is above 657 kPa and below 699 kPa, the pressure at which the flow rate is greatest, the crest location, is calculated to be 688.0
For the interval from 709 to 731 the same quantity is 726.0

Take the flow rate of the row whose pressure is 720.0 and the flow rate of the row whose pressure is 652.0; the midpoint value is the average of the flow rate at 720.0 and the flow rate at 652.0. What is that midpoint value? 42.5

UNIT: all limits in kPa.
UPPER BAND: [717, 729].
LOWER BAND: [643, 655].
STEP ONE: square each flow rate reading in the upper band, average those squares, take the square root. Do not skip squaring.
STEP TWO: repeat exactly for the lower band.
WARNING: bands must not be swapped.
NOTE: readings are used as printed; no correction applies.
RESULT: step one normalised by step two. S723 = 1.084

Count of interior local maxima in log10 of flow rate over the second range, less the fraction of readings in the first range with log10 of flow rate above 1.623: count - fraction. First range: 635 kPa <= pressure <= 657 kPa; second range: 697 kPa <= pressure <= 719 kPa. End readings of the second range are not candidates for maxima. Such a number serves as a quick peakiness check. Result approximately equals 1.55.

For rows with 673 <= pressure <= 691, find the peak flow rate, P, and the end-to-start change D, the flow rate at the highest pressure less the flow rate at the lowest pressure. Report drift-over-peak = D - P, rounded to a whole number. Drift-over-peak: -48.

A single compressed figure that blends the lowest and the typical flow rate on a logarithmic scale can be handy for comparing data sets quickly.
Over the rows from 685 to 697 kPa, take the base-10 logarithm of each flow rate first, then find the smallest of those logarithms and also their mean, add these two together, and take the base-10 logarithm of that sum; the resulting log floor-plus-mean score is 0.520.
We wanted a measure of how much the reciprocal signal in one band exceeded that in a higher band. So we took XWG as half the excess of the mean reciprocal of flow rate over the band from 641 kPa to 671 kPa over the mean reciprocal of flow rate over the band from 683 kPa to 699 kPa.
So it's 0.0012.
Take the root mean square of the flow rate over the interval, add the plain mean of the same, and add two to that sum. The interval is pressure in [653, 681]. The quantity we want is 86.7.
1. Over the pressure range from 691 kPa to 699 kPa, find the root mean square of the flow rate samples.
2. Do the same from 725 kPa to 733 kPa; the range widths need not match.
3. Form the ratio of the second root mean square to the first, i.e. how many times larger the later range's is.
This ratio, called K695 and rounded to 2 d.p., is 0.94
